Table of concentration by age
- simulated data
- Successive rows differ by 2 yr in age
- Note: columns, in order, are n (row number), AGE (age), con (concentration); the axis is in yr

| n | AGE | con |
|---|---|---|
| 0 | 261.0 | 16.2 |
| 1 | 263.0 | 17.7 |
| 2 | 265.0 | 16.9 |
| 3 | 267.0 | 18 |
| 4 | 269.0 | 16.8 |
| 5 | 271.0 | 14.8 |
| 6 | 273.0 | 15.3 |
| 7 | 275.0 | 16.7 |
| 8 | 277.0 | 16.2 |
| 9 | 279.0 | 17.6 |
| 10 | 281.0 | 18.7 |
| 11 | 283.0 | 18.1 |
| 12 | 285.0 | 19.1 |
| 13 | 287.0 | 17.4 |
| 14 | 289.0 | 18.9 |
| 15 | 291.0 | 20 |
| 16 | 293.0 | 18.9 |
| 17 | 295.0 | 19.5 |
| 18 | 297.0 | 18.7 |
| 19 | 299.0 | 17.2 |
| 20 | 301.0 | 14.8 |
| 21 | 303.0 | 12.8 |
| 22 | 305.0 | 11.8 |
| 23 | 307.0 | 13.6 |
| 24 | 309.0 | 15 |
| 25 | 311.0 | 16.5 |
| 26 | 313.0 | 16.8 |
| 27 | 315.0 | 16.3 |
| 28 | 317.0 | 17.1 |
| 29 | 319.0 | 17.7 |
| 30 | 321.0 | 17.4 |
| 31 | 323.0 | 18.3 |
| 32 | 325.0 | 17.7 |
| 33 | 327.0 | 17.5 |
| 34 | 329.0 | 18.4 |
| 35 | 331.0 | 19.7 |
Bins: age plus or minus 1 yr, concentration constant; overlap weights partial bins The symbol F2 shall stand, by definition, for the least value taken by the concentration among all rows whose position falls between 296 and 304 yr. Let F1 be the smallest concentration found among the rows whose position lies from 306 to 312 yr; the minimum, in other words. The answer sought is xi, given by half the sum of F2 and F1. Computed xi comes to 13.2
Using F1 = 13.6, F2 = 12.8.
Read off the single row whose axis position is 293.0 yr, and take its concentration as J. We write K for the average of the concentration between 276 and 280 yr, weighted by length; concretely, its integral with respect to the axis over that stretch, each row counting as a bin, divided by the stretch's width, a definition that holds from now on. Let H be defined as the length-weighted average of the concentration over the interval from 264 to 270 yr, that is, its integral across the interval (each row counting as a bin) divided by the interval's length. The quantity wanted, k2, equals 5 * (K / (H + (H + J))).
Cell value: 1.6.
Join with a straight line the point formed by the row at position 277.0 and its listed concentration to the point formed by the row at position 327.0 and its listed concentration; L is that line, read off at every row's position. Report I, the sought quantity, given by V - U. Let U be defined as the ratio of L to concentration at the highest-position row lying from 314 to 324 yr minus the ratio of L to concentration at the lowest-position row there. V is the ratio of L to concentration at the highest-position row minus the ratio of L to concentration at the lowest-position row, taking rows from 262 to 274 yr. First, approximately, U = -0.10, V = 0.2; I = 0.26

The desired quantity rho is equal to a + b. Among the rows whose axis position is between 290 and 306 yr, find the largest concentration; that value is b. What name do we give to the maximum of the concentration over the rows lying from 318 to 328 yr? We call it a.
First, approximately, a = 18.3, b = 20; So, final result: 38.3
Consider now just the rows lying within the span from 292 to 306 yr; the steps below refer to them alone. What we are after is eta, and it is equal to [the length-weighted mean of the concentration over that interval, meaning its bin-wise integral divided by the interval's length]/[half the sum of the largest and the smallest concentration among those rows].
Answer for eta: 1.04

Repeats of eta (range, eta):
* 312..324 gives 1.00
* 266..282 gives 1.00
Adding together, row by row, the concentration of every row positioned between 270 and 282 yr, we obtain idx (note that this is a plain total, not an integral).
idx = 99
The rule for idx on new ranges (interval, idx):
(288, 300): 113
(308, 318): 82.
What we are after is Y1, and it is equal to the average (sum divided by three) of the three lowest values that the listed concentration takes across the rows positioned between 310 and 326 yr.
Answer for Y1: 16.5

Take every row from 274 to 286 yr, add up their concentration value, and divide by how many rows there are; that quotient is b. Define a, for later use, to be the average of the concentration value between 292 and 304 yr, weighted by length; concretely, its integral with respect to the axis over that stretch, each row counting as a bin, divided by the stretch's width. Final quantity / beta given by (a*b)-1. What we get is 300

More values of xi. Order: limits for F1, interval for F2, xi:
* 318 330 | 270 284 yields 16.1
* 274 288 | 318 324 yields 16.8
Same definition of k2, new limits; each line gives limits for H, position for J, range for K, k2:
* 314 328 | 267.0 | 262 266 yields 1.6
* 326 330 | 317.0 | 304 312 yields 1.3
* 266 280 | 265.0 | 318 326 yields 1.8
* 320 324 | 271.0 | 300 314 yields 1.4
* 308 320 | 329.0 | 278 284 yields 1.8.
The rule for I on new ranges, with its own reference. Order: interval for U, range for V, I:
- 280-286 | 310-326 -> -0.04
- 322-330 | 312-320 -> -0.05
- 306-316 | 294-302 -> 0.48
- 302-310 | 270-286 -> -0.04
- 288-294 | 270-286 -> -0.23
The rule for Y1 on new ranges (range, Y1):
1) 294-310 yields 12.7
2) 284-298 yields 18.3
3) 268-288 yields 15.4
